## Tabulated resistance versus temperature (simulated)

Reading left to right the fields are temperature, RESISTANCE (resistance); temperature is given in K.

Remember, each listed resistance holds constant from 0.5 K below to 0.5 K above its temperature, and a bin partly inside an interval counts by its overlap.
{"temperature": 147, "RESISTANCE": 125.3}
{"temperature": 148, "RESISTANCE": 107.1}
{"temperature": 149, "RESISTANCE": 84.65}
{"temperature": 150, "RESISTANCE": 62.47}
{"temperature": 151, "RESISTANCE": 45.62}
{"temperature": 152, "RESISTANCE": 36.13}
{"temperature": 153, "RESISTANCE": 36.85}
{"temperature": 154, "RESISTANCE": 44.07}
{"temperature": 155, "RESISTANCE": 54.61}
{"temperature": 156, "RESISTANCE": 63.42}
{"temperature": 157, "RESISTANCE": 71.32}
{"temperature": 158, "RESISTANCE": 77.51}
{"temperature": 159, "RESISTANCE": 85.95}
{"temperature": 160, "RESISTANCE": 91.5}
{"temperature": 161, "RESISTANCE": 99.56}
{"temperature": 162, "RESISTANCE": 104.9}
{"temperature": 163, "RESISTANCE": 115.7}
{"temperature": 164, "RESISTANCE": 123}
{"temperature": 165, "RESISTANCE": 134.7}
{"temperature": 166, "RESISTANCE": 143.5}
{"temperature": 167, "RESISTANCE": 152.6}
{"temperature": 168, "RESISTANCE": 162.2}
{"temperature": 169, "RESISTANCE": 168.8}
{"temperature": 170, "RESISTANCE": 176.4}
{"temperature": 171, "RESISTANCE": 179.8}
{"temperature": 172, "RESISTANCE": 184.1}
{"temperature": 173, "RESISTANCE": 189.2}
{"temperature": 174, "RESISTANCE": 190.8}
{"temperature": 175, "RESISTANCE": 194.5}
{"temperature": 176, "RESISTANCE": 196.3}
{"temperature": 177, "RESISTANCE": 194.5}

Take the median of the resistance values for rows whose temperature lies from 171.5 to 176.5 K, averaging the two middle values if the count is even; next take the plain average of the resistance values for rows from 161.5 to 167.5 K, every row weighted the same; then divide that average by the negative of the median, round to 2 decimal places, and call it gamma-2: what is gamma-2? -0.68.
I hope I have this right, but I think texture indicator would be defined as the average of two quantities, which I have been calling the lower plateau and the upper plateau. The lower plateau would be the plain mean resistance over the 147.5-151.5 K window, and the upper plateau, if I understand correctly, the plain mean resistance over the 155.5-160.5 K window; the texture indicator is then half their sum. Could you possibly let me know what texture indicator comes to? 76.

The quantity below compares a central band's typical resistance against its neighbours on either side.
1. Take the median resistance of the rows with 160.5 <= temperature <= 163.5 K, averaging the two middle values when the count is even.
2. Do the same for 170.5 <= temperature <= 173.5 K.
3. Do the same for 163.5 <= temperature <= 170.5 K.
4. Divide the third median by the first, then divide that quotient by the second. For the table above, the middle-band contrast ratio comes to 0.0079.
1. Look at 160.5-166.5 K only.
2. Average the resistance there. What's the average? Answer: 120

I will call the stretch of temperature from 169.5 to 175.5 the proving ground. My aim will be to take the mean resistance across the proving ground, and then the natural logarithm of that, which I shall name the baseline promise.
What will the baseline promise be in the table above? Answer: 5.2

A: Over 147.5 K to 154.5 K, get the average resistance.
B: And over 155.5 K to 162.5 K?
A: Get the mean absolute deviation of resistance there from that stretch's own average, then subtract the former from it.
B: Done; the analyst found -47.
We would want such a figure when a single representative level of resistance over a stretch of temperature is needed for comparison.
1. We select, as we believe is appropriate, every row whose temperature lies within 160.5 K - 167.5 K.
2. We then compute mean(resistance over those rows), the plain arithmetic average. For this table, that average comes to 125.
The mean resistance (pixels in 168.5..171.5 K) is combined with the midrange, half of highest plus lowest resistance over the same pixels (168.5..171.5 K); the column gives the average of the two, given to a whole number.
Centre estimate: 175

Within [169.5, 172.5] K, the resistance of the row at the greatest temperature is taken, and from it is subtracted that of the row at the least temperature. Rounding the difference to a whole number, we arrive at 8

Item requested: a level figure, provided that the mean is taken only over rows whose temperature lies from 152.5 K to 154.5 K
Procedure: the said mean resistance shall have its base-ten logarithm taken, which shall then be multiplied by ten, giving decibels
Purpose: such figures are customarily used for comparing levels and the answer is 16.1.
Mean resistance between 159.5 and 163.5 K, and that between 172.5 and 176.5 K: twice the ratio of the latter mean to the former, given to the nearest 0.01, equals 3.74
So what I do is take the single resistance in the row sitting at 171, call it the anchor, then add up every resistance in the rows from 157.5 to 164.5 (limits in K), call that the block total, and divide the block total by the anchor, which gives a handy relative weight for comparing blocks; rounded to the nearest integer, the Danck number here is 4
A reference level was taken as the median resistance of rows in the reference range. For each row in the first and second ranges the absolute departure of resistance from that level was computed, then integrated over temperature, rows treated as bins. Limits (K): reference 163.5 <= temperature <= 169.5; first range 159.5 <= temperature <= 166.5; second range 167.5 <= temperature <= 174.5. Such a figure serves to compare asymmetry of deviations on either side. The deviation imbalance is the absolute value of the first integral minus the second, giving 9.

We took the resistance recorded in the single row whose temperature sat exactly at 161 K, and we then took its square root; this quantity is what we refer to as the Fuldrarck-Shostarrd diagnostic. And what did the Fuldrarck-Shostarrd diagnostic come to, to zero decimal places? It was 10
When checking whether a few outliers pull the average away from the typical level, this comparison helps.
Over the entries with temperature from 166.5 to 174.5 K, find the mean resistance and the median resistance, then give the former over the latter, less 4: -3.01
